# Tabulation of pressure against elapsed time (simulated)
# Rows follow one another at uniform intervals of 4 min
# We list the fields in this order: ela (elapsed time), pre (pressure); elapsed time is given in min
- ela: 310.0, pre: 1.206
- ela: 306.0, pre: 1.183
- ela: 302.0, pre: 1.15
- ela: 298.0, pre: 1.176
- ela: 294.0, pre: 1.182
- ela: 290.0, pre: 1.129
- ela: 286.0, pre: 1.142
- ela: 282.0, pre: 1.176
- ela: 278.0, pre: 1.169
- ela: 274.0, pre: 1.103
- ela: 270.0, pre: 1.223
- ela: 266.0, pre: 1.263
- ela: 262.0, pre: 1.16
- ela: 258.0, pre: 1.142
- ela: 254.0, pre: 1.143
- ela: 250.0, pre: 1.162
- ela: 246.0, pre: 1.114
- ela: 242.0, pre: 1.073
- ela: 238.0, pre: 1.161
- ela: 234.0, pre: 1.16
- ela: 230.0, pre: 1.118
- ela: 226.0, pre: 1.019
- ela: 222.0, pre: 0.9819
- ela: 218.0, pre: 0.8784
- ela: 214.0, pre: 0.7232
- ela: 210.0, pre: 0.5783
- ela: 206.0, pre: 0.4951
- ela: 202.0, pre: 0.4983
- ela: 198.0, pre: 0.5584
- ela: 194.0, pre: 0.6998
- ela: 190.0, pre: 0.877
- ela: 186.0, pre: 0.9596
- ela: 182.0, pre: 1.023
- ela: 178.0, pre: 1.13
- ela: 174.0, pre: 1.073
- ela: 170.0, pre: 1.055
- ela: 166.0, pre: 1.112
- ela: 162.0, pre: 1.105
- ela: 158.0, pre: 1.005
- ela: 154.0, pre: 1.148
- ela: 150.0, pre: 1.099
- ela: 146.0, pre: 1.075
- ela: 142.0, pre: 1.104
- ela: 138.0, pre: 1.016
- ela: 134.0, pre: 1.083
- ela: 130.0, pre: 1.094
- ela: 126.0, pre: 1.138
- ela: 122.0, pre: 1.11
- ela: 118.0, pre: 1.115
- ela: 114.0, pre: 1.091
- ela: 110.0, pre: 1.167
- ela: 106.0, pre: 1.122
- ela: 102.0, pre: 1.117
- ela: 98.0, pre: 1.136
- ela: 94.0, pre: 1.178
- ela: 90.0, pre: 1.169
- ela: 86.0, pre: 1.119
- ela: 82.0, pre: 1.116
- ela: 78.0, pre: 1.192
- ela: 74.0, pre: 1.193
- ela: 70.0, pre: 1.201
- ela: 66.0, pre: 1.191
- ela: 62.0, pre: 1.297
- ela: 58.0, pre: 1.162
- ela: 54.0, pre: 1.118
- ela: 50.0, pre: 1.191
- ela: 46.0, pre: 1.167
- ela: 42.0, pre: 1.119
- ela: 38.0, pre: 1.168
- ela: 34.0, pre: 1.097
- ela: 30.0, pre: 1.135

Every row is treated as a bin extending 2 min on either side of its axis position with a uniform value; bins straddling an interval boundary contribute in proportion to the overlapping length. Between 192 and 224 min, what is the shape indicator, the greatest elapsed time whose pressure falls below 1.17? 222.0 min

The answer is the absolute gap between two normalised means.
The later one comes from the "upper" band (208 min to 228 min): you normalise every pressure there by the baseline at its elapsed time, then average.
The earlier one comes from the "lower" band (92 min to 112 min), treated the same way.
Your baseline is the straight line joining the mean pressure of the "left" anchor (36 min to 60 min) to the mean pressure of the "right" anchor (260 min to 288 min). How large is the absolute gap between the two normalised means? 0.27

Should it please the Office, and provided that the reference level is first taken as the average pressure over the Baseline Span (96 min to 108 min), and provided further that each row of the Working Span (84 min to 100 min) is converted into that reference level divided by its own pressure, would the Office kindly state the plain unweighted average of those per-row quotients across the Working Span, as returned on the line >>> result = 0.98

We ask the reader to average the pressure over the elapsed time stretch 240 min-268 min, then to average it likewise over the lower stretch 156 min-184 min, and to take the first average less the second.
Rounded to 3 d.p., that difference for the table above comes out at 0.079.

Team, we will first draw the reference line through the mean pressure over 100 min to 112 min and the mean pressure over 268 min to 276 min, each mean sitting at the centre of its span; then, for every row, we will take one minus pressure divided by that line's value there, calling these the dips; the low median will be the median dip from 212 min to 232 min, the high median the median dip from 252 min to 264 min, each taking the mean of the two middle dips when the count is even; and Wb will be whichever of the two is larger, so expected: 0.15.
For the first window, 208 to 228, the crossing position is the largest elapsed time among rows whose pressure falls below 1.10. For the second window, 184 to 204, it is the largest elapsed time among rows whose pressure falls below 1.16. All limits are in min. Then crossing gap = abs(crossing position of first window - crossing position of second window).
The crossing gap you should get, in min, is 24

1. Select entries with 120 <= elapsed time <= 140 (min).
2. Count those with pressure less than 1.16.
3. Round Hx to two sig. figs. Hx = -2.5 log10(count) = -1.7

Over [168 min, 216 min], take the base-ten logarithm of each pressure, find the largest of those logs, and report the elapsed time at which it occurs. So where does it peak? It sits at 178.0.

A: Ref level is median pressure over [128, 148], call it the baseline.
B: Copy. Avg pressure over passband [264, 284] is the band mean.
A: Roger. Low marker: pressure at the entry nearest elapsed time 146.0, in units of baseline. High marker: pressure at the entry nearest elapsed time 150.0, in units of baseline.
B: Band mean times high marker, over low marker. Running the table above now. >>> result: 1.2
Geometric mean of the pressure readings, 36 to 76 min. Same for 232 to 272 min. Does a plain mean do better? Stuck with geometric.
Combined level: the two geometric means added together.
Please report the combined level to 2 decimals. 2.34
